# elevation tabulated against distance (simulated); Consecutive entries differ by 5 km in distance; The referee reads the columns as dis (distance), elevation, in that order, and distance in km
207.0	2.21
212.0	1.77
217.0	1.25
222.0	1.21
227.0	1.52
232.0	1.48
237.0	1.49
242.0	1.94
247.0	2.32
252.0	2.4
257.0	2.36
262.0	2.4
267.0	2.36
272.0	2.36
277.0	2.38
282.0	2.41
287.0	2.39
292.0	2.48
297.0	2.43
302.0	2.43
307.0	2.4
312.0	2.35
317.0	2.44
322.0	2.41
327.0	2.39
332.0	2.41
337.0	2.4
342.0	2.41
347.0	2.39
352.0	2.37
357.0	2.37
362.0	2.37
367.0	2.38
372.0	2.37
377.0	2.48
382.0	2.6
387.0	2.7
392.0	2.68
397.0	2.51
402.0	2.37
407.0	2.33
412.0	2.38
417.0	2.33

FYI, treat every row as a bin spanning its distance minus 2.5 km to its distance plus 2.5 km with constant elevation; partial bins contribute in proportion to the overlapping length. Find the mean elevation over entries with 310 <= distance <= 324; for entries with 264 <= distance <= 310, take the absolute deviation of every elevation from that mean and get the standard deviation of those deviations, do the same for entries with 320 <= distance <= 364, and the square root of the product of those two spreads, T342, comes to 0.02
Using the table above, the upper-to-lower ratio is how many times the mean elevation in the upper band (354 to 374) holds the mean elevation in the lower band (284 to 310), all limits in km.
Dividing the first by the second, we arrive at 0.98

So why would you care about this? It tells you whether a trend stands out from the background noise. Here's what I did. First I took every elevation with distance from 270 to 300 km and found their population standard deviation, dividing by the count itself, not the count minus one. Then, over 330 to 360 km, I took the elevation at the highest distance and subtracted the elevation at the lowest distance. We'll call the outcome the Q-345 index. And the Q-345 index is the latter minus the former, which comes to -0.079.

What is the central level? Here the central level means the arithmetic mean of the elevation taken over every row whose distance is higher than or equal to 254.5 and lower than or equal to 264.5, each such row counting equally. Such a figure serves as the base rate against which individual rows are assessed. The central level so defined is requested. 2.38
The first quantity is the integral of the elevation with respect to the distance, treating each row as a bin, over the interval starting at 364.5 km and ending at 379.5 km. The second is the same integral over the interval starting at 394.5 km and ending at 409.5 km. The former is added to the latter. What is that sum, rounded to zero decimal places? 72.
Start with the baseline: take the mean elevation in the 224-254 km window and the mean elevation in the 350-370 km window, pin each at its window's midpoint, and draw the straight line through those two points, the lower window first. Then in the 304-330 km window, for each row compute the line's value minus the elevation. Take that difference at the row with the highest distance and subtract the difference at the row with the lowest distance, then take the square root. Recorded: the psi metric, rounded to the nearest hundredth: 0.31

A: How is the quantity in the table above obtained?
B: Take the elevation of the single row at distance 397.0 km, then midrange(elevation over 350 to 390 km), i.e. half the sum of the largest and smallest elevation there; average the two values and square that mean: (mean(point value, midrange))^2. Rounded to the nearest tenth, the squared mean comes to 6.4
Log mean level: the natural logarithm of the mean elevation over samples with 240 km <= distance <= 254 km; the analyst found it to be 0.80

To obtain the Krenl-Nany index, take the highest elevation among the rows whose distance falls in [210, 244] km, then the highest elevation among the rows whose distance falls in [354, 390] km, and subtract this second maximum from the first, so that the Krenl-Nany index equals -0.76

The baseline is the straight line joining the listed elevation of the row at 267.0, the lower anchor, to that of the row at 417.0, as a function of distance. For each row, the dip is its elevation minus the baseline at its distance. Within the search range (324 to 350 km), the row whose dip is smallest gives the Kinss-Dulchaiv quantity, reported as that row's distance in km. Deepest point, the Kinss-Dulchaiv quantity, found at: 327.0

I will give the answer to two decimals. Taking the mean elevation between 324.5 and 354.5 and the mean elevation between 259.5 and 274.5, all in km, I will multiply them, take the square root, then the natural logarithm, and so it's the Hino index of 0.87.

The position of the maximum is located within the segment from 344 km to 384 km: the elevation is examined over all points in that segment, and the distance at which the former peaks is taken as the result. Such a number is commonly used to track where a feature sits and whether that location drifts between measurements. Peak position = 382.0 km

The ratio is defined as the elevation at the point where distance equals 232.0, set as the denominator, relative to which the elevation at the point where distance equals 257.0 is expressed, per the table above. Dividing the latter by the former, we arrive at 1.6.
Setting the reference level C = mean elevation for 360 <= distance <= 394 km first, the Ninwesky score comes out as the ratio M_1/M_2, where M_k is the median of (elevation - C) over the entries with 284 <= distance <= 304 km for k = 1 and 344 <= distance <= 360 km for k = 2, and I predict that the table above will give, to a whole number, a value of 1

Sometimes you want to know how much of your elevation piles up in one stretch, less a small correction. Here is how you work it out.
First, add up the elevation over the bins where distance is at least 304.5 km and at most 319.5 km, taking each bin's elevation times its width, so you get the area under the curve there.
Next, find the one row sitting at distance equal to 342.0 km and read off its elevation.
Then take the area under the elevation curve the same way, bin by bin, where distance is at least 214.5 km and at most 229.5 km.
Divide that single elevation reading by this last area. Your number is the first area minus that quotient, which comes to 35.8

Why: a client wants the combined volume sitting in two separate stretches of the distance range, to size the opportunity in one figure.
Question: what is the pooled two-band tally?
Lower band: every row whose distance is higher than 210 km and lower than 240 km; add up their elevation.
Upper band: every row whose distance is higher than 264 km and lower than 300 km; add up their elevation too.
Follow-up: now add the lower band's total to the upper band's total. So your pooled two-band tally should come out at 26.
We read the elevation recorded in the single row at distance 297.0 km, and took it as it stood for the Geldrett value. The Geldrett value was 2.43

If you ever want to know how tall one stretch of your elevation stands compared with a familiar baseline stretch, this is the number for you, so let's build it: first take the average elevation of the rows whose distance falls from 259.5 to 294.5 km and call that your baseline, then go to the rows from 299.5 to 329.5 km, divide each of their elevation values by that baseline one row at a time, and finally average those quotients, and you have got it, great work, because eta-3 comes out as 1.00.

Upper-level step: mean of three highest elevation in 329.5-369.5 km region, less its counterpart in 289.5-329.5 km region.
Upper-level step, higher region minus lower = -0.04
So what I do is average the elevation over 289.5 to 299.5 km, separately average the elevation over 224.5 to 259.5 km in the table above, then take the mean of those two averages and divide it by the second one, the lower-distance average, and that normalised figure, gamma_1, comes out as 1.14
